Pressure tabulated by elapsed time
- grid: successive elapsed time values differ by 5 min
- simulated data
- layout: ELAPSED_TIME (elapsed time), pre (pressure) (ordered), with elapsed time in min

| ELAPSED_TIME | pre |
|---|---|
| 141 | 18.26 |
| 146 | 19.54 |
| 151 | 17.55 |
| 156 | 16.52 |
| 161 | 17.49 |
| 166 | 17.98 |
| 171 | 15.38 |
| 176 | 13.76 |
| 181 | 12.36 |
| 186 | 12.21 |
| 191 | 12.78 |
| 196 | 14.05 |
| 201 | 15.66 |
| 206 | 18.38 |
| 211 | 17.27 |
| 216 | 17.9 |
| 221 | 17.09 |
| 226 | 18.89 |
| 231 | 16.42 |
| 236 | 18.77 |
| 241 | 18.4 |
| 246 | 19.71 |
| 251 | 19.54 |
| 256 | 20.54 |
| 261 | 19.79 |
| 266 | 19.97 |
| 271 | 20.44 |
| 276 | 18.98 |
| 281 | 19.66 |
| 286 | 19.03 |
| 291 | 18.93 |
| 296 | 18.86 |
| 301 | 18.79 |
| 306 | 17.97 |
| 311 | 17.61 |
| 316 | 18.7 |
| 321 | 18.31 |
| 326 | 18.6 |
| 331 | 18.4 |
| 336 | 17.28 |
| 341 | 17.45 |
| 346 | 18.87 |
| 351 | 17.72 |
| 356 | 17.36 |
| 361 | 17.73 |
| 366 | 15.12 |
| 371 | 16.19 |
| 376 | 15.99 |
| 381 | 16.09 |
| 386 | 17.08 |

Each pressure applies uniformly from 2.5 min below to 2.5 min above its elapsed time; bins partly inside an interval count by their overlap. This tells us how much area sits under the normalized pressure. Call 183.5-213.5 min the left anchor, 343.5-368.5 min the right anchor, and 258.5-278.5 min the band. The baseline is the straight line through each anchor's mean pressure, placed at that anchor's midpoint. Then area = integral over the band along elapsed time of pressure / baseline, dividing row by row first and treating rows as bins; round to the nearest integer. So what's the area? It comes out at 25 min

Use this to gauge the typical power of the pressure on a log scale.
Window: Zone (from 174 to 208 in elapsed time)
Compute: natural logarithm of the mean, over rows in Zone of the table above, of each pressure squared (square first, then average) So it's 5.3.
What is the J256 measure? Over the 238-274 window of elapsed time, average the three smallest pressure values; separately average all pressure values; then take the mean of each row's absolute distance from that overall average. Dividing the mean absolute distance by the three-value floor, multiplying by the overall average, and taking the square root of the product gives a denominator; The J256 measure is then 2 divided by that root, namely 2.9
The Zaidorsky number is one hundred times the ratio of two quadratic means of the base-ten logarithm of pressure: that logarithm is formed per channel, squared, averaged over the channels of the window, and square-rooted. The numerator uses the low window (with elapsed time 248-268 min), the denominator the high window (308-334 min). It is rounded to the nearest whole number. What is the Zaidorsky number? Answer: 103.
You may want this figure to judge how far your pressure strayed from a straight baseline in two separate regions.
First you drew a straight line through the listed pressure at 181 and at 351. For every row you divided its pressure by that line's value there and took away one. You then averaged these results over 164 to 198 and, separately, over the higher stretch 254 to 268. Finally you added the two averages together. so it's 0.49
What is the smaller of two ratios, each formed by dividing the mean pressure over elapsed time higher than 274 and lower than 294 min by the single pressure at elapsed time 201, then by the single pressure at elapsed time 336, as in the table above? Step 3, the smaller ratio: 1.11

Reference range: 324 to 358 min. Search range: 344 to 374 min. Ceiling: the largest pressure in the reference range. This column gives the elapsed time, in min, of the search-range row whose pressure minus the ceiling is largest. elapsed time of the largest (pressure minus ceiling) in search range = 346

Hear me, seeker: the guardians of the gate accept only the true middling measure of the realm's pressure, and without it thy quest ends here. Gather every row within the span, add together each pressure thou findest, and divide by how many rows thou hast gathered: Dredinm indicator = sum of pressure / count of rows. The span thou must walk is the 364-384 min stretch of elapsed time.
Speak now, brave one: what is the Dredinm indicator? 16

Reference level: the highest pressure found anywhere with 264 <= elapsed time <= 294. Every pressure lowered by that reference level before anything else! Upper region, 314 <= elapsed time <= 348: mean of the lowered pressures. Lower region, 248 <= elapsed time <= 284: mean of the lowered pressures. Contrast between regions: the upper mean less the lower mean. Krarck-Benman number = -1.6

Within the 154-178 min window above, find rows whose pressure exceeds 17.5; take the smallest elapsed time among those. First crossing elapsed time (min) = 166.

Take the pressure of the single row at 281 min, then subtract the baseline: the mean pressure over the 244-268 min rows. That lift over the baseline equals -0.25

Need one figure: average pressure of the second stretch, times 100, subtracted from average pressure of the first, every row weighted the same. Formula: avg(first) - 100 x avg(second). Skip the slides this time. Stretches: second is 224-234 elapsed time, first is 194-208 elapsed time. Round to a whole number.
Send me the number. -1749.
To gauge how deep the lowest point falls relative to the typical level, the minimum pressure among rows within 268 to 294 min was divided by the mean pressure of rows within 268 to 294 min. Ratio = 0.975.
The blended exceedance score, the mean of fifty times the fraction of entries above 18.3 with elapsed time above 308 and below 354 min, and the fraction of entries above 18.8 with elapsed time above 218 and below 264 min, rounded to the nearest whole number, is 14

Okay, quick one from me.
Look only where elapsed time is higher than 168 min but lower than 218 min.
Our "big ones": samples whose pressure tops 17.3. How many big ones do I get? 2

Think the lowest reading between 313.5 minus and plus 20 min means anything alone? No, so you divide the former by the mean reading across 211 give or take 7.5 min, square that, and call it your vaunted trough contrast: 1.0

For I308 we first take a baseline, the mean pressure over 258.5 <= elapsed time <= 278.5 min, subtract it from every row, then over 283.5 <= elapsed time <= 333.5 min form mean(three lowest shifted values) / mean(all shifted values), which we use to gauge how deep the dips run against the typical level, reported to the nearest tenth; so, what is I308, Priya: 1.4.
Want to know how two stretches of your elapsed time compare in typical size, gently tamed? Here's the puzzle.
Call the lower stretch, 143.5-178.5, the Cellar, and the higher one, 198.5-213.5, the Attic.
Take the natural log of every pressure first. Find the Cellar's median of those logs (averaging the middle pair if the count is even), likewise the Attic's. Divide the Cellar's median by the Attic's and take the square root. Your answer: 1.00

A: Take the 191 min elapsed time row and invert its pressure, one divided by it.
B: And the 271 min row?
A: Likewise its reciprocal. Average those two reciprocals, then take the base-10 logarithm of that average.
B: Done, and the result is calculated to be -1.20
